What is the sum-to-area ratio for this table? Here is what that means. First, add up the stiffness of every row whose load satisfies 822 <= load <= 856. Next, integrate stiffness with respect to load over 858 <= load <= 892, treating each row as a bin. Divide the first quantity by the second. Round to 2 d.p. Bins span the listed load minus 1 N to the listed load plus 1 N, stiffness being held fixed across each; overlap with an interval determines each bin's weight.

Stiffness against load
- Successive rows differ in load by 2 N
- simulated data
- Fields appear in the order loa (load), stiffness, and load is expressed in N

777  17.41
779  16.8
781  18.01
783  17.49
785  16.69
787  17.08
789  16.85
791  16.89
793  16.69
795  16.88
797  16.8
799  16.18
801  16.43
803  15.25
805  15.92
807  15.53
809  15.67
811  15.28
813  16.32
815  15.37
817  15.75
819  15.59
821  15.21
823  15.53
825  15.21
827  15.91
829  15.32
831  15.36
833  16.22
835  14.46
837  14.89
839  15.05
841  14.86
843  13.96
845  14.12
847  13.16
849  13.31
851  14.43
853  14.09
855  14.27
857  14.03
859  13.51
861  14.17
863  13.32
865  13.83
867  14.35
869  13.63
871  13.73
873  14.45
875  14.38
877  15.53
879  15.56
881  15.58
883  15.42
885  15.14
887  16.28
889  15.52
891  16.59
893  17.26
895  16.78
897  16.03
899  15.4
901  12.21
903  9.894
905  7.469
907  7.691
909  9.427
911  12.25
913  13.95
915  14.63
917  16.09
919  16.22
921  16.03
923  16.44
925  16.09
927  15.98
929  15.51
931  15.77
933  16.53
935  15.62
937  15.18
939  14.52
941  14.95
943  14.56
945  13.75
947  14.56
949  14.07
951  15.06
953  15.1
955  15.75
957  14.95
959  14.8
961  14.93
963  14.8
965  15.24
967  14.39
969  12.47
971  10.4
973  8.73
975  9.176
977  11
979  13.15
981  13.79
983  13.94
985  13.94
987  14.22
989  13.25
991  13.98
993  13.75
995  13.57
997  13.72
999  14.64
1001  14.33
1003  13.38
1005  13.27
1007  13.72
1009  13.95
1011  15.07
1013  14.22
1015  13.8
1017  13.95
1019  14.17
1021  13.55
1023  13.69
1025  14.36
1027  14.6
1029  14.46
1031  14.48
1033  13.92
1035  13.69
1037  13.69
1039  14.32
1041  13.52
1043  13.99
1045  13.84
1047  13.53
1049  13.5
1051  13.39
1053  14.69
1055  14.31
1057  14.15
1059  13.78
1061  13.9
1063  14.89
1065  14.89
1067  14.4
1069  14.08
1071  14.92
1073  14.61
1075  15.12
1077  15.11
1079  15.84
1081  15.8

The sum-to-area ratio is 0.50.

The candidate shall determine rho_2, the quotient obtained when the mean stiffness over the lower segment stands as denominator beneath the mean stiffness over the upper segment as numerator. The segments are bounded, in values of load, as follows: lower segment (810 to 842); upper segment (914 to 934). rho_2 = 1.03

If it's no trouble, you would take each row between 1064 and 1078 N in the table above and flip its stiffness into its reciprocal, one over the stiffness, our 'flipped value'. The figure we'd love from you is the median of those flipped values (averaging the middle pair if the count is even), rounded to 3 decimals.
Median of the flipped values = 0.067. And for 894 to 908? 0.082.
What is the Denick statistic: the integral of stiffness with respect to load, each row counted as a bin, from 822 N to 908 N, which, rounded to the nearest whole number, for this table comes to 1236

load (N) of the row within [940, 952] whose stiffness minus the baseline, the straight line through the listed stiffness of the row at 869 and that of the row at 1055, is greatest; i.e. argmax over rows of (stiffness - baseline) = 951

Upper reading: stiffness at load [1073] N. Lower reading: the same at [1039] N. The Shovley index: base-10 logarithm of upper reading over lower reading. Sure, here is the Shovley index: 0.01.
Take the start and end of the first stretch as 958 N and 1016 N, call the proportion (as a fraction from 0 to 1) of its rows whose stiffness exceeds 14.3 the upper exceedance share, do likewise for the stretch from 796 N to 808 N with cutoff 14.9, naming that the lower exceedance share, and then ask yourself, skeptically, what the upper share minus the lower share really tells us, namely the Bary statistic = -0.7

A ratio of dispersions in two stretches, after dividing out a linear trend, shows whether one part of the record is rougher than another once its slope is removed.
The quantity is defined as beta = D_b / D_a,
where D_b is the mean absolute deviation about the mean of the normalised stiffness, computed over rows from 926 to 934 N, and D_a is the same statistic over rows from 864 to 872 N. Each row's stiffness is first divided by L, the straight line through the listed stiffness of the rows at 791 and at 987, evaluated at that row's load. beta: 1.5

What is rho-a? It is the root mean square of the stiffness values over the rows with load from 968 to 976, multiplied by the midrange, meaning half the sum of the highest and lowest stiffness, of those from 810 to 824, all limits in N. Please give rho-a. 162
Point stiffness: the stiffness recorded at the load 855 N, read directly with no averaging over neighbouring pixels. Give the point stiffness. 14.27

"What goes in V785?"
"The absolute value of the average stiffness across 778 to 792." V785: 17.1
